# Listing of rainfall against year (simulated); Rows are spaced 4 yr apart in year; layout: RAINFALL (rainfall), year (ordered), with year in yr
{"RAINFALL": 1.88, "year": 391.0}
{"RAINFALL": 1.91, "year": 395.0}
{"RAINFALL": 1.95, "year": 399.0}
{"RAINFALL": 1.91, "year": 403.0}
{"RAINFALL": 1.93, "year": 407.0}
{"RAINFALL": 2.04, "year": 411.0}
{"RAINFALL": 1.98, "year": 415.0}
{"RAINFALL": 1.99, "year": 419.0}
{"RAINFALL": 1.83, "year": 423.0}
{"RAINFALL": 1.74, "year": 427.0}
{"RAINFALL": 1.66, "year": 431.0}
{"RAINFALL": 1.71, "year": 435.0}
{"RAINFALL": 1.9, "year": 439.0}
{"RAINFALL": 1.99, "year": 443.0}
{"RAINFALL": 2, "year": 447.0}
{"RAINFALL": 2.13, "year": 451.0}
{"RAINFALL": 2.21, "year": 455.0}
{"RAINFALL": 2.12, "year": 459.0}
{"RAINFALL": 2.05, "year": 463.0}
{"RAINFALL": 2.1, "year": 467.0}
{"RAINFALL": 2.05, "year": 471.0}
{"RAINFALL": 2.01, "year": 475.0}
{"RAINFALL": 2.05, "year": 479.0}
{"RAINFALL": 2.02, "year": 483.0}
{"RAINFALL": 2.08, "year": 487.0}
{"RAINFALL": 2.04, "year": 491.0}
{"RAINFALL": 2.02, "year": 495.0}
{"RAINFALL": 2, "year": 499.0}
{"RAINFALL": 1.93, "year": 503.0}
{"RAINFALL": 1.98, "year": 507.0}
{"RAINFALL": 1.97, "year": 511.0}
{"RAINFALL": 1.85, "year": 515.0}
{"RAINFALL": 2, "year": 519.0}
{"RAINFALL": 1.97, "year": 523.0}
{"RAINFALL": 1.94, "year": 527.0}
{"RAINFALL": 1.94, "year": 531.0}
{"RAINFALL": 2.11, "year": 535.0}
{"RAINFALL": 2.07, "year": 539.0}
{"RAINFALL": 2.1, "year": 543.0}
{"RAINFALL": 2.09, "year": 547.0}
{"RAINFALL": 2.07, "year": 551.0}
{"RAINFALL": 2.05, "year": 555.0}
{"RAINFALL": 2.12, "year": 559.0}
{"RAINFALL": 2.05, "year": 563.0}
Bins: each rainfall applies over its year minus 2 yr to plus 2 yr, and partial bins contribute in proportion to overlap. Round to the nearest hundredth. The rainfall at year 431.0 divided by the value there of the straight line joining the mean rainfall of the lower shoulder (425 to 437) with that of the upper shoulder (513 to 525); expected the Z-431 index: 0.97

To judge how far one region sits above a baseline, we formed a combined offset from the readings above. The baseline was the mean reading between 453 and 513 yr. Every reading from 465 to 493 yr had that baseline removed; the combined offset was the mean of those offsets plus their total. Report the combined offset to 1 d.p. 0.1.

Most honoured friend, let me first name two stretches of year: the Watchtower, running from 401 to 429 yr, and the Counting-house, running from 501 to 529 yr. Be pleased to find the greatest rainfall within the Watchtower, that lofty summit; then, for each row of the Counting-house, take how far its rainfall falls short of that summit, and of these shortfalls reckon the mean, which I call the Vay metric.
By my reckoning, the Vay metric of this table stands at 0.09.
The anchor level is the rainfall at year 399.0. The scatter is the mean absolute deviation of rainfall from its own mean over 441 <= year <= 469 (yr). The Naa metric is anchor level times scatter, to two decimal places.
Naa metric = 0.12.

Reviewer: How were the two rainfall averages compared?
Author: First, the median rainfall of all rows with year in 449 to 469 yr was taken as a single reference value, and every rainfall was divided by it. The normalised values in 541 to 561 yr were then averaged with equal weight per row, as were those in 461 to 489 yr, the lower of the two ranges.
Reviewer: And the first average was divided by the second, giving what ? 1.02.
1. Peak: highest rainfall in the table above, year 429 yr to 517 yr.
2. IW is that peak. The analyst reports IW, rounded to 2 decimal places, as 2.21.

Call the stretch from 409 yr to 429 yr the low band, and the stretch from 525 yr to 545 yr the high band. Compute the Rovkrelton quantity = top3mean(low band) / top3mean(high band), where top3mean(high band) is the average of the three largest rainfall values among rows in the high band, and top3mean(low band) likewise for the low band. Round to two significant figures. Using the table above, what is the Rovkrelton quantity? 0.96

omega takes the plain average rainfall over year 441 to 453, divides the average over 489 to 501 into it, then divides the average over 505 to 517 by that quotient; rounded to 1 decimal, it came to 1.9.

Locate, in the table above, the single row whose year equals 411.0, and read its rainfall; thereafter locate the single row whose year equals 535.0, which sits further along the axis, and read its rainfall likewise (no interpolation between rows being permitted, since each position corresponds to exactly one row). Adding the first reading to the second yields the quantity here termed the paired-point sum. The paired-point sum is 4.15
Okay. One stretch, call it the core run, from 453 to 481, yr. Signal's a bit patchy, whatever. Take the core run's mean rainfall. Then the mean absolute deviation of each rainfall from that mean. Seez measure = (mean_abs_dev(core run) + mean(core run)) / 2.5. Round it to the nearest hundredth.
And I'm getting 0.85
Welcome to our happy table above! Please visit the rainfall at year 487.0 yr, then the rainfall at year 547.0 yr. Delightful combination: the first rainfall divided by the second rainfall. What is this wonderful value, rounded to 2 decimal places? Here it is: 1.00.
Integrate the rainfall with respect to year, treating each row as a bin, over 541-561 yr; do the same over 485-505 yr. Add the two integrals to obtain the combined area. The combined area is 82.0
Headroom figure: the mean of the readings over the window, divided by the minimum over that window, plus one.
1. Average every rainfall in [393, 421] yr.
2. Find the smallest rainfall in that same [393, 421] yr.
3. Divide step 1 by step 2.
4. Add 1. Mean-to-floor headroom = 2.03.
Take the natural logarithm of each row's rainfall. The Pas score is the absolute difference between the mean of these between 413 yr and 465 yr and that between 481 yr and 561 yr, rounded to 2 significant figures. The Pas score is 0.039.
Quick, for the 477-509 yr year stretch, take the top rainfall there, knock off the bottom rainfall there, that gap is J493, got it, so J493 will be 0.15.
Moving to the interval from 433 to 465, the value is 0.50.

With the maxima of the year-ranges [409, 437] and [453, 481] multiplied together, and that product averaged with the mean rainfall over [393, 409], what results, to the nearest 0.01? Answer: 3.22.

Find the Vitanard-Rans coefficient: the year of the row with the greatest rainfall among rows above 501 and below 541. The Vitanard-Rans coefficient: 535.0 yr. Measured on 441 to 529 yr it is 455.0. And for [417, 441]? 419.0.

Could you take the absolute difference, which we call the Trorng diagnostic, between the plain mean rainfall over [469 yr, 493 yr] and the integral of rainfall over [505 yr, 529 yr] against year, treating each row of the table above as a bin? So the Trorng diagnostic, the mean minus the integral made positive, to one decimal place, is 44.8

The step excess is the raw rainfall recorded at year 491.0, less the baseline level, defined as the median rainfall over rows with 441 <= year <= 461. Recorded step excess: -0.08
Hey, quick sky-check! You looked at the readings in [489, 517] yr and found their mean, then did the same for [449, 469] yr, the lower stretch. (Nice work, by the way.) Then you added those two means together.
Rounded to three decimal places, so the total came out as 4.092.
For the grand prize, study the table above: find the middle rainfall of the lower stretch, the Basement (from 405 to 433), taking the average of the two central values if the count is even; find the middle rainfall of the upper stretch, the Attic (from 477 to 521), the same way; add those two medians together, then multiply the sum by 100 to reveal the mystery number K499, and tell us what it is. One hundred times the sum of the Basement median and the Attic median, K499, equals 393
